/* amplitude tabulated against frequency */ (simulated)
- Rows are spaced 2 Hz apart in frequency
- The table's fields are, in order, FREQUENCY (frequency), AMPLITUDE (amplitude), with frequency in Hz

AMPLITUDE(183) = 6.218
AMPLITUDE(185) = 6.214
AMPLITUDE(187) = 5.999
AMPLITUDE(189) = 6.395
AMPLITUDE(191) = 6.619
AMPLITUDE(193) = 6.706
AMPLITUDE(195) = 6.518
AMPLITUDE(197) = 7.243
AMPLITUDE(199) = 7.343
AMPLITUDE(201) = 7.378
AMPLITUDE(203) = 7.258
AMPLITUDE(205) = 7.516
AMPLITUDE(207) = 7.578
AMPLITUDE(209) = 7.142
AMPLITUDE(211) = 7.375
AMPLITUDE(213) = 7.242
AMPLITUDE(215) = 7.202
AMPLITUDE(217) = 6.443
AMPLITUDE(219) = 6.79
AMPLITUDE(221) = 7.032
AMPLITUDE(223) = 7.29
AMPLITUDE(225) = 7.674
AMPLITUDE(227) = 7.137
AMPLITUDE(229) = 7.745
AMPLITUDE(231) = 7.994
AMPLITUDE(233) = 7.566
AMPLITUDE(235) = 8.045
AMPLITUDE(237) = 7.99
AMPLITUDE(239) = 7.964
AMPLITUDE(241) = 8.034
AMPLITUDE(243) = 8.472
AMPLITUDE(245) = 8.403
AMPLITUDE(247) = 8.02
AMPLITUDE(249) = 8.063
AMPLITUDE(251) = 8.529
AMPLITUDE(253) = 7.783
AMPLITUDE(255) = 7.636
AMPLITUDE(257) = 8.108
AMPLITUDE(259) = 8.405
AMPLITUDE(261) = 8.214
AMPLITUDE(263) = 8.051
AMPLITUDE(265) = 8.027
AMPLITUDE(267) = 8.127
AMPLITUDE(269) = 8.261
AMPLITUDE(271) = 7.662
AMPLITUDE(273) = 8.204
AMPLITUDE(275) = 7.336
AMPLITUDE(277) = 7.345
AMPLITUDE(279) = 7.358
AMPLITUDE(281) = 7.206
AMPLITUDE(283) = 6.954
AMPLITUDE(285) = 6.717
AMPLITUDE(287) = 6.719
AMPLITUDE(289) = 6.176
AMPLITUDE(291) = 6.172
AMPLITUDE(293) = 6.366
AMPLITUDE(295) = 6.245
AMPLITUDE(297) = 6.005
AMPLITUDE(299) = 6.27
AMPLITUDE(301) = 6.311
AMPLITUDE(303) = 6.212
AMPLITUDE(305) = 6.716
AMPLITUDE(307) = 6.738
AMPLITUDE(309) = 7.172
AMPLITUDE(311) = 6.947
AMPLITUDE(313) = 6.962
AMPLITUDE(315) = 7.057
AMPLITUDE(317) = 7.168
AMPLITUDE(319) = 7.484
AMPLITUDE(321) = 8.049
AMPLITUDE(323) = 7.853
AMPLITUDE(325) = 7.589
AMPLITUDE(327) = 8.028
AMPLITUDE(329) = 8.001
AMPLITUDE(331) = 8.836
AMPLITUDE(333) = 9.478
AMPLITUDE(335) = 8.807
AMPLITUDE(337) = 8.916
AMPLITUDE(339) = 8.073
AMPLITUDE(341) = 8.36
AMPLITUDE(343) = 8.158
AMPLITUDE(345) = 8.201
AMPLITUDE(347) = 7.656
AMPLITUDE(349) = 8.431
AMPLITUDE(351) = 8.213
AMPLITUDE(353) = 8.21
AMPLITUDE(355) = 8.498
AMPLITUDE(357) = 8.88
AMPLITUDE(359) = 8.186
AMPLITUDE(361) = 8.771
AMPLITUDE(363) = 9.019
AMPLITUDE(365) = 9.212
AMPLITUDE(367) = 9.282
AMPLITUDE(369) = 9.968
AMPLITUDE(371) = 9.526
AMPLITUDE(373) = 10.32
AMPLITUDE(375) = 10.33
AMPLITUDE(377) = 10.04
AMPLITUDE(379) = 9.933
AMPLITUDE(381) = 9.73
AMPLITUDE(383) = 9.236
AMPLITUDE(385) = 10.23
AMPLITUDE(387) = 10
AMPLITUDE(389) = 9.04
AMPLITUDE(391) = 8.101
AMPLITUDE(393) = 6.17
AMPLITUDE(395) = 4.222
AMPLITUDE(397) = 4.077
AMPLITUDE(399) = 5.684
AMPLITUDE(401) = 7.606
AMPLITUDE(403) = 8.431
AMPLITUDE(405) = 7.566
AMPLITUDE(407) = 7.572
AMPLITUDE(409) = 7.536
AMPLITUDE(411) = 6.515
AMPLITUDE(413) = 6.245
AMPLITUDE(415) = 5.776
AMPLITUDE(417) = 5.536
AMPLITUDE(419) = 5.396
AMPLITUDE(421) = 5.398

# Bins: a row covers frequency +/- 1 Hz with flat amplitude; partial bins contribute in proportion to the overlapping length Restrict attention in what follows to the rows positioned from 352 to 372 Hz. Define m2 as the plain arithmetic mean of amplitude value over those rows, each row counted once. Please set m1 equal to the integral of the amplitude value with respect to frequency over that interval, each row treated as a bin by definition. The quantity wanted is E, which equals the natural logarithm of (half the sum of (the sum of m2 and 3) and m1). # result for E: 4.56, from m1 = 179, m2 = 9.0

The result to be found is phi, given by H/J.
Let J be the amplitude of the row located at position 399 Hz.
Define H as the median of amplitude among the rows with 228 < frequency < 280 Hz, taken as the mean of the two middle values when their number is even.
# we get 1.4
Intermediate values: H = 8.0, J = 5.684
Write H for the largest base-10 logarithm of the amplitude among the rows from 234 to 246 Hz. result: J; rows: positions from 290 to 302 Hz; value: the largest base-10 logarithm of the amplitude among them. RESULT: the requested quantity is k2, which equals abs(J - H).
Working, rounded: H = 0.93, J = 0.804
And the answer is 0.12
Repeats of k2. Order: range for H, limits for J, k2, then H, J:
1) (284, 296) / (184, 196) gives 0.00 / 0.83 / 0.826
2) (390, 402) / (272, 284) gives 0.01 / 0.91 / 0.914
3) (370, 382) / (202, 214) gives 0.13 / 1.01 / 0.880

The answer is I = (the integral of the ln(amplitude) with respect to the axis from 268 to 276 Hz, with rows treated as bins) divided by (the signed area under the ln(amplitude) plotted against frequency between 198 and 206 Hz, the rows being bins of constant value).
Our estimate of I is 1.03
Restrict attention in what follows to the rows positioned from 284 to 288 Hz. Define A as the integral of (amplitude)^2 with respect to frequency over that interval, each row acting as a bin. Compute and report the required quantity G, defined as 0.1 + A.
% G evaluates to 181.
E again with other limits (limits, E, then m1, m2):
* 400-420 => 4.29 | 136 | 6.8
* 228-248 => 4.45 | 160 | 8.0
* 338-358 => 4.48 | 165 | 8.3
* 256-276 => 4.45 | 161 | 8.0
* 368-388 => 4.66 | 199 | 9.9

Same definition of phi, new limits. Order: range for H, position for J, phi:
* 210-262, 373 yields 0.8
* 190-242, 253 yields 0.9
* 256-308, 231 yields 0.9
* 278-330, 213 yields 1.0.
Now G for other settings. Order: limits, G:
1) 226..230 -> 222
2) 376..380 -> 399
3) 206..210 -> 217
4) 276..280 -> 216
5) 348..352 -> 277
